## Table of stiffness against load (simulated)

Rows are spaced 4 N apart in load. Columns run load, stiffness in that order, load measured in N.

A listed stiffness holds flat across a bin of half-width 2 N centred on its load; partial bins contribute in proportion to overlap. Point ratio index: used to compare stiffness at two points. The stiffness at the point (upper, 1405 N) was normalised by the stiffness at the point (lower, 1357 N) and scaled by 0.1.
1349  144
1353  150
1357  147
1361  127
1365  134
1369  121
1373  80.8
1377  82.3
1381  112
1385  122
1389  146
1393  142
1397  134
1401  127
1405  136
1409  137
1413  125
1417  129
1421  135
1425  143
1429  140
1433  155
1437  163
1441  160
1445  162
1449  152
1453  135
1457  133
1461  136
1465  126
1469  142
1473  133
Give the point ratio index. 0.093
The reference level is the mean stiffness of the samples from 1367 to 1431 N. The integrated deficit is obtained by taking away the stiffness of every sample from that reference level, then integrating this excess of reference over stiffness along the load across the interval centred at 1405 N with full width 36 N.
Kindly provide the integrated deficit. -317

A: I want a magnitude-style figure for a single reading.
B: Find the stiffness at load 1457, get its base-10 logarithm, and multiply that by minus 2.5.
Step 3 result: -5.31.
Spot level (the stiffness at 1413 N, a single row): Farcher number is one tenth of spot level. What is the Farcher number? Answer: 12.5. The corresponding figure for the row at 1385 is 12.2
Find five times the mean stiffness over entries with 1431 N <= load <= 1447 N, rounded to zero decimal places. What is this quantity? 800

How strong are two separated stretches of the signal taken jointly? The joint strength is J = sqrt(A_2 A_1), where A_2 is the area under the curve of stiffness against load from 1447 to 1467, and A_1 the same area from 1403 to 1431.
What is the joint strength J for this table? 3211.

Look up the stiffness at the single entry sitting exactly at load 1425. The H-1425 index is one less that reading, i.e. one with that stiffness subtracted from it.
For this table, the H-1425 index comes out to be -142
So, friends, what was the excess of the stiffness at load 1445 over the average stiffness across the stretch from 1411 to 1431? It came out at 28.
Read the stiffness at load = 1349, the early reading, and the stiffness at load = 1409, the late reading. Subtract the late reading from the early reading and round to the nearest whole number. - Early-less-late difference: 7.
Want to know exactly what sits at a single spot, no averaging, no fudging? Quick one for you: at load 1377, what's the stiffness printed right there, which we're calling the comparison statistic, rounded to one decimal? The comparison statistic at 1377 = 82.3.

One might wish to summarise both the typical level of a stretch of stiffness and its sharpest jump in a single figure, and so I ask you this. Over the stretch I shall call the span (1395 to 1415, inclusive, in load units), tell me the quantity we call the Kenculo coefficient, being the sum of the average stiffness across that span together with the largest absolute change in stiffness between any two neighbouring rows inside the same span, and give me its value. 144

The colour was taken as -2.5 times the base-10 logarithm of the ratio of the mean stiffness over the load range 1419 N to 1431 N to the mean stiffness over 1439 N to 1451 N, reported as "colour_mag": 0.14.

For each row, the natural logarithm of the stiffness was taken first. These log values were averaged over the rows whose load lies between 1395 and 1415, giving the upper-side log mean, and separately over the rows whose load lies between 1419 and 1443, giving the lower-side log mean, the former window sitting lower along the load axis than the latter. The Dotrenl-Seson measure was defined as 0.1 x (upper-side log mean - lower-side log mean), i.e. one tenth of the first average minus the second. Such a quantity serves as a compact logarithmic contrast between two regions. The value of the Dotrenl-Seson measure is -0.012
